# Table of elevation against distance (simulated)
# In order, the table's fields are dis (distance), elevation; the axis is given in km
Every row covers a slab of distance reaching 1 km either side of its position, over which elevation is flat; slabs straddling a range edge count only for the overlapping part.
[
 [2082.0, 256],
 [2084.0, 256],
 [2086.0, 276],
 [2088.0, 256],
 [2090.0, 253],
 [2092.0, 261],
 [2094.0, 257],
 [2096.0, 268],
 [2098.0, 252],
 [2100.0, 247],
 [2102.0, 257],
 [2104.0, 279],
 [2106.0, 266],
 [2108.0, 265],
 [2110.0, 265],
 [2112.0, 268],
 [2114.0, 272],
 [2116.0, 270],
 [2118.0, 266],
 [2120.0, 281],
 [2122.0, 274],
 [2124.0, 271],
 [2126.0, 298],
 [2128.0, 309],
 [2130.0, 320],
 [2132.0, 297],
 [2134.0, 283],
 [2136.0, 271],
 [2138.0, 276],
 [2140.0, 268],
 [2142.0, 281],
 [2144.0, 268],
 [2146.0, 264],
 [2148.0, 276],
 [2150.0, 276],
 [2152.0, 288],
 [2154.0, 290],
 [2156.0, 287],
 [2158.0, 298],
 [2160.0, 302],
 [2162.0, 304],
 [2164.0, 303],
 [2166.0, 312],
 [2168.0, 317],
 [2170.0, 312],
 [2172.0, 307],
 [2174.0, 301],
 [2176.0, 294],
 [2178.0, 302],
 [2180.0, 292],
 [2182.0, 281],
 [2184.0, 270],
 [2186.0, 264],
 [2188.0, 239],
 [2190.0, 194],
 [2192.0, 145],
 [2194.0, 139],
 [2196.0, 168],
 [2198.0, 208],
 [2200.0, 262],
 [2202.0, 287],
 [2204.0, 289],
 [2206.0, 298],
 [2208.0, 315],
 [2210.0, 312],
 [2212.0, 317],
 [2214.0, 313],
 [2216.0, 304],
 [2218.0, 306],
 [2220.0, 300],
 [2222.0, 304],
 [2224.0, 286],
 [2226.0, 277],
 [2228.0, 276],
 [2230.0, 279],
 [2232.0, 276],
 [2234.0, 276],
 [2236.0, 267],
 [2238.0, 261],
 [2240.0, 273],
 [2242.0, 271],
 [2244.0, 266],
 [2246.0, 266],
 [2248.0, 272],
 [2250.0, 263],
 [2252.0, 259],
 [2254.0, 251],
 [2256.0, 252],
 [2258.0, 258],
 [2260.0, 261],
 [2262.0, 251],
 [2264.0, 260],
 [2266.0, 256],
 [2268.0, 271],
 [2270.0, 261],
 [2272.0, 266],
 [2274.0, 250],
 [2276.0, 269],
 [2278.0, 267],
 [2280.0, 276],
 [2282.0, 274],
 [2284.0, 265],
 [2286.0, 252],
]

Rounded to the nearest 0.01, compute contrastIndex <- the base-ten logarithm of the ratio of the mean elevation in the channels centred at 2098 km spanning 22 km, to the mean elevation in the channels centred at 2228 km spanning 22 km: -0.04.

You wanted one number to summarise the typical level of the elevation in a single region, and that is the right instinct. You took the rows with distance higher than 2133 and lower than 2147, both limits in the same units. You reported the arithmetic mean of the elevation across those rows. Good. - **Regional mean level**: 273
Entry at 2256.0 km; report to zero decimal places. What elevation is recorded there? 252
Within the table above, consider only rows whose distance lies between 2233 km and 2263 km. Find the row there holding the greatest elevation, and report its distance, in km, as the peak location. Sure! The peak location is 2234.0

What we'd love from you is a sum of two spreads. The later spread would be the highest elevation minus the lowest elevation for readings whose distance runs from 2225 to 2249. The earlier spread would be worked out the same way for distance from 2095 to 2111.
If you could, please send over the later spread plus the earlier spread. 50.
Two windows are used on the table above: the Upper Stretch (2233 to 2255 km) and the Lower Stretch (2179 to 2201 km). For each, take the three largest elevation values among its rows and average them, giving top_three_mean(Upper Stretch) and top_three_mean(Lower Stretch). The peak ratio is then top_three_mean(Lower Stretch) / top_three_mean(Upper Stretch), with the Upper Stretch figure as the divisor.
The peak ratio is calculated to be 1.027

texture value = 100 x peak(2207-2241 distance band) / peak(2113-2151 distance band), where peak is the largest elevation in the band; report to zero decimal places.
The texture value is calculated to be 99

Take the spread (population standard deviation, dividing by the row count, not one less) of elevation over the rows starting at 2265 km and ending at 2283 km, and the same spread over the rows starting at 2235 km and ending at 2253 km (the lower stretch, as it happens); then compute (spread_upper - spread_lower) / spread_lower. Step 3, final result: 0.7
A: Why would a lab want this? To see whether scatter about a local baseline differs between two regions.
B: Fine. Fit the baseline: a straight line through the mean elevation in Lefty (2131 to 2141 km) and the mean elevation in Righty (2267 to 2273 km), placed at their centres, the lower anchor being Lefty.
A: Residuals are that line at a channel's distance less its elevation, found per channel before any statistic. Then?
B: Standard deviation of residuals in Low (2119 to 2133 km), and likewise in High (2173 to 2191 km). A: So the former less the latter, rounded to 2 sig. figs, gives -16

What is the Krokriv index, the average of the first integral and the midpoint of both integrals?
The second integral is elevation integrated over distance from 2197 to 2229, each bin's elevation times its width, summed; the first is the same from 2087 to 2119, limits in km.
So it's 8630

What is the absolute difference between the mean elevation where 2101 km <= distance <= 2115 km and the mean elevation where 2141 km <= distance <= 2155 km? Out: 10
